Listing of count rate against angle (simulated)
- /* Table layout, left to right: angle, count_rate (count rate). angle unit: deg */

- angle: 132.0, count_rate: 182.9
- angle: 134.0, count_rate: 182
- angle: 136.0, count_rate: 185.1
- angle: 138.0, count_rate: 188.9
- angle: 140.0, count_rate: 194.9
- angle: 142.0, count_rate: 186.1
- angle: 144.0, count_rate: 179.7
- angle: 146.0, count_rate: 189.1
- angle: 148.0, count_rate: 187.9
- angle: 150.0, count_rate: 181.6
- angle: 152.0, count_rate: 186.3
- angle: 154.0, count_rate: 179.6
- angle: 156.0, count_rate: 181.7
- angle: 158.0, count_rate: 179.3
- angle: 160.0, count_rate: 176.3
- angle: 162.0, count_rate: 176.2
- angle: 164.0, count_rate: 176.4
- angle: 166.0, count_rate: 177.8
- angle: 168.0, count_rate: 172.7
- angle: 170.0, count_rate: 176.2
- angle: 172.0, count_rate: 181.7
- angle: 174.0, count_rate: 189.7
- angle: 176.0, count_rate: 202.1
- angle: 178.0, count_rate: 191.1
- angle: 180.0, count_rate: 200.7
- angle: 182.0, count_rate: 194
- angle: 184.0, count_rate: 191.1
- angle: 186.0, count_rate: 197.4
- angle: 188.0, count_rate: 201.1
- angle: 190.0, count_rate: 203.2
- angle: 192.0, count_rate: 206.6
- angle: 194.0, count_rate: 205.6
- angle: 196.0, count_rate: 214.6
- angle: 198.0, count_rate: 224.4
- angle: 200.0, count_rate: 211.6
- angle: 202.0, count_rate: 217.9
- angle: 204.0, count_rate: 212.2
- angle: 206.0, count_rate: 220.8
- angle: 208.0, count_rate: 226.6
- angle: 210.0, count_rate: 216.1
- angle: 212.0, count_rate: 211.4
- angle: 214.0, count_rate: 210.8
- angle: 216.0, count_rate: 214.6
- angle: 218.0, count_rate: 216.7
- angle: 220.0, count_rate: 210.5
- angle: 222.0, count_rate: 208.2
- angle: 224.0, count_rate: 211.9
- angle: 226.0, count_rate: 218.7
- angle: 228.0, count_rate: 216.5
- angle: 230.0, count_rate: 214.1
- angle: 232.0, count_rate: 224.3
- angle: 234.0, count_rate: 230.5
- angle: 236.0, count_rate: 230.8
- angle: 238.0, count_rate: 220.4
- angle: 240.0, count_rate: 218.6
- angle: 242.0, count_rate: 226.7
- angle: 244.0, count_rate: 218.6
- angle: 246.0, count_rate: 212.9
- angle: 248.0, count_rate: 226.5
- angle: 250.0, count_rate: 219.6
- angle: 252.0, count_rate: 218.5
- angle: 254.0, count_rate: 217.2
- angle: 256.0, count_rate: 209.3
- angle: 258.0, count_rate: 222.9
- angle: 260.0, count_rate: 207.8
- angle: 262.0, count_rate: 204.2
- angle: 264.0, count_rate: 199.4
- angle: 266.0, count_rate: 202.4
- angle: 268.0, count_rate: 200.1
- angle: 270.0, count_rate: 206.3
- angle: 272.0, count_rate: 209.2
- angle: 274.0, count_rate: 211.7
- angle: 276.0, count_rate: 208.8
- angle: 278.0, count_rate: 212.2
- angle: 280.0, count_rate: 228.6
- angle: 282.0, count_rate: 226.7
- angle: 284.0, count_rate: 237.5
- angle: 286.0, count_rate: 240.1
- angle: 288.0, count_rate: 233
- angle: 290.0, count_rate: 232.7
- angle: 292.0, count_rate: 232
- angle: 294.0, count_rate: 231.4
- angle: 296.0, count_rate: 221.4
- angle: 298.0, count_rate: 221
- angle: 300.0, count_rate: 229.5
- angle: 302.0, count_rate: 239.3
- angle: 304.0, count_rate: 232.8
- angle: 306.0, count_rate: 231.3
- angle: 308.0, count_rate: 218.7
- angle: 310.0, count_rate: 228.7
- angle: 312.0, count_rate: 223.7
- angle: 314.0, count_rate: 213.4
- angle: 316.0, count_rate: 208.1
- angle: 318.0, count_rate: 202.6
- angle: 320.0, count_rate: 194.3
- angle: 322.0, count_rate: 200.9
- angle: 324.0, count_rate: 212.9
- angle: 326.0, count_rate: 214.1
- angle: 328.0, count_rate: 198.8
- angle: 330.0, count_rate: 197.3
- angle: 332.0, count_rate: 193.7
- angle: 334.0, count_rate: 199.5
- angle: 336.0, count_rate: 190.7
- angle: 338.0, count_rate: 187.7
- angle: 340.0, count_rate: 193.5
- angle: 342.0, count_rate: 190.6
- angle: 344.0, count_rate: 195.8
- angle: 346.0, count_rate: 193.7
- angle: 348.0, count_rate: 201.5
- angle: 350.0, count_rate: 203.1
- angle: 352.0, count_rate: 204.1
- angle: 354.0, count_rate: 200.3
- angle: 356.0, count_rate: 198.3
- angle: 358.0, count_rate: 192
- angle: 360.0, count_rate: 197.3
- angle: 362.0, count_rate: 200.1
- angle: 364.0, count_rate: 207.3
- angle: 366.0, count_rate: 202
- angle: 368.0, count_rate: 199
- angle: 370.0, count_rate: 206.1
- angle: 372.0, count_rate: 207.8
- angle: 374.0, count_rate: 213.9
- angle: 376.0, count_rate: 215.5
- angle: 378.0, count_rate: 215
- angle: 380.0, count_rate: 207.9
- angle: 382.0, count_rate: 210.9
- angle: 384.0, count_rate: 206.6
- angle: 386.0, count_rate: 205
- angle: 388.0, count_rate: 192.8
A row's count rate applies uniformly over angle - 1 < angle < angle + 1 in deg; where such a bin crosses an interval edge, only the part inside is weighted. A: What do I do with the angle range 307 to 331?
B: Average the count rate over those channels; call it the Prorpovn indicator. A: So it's 209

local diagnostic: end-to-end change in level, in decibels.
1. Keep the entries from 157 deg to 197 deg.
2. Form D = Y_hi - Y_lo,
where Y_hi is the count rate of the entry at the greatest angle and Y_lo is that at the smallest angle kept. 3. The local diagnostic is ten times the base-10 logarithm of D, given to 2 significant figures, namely 15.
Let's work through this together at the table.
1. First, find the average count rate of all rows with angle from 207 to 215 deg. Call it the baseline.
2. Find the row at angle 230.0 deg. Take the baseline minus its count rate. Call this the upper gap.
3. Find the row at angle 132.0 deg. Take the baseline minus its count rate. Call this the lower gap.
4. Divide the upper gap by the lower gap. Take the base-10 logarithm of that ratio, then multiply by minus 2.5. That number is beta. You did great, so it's 3.0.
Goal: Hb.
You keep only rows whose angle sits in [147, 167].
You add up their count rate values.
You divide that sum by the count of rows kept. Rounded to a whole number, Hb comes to 180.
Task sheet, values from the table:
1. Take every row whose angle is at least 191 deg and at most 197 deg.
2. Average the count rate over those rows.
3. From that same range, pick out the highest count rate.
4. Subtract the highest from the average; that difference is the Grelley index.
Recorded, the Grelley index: -6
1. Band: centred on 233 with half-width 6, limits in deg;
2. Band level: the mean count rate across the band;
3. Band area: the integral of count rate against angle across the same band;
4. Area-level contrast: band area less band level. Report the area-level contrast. 2450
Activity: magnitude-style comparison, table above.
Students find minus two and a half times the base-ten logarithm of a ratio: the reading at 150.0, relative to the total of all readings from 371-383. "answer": 2.1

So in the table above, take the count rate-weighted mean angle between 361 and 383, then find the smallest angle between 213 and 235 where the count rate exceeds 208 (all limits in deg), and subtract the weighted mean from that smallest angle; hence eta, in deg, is -158.1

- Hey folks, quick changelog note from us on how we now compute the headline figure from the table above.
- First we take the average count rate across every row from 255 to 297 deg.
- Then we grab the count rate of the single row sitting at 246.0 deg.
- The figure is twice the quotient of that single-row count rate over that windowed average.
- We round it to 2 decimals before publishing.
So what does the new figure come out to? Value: 1.95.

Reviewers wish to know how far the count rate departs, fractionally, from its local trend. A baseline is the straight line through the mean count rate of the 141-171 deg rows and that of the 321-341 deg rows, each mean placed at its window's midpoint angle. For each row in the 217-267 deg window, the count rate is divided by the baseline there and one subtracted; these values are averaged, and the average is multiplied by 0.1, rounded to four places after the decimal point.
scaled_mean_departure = 0.0141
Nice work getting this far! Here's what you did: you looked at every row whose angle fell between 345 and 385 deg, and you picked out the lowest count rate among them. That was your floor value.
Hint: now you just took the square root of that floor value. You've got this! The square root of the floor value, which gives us 13.9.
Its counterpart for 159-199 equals 13.1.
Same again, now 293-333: 13.9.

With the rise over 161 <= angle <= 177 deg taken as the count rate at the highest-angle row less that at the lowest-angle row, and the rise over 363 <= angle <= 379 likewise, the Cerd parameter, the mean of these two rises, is 17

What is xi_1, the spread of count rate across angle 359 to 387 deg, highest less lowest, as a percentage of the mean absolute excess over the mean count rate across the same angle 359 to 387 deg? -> 410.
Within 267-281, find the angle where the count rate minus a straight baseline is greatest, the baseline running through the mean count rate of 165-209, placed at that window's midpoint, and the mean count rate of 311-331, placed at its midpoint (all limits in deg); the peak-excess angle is 280.0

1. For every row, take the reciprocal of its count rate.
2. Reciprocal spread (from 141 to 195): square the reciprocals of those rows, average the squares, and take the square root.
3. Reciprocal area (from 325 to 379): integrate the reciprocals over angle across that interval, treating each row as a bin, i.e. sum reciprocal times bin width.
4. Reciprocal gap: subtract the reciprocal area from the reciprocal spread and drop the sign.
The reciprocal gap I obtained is 0.264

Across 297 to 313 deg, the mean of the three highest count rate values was 234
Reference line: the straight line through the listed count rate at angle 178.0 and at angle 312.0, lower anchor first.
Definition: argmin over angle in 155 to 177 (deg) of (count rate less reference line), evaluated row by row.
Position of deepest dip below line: 168.0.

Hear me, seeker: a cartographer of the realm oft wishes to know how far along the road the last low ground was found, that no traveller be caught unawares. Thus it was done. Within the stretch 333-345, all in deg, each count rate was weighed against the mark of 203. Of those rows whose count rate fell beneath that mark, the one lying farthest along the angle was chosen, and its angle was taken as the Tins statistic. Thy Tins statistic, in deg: 344.0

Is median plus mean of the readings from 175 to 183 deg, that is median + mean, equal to 394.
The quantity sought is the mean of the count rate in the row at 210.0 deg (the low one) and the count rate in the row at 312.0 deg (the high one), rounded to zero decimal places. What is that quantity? 220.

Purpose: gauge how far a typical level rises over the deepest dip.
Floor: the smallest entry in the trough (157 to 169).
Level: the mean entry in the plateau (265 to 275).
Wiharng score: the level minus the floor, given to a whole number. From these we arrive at 33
